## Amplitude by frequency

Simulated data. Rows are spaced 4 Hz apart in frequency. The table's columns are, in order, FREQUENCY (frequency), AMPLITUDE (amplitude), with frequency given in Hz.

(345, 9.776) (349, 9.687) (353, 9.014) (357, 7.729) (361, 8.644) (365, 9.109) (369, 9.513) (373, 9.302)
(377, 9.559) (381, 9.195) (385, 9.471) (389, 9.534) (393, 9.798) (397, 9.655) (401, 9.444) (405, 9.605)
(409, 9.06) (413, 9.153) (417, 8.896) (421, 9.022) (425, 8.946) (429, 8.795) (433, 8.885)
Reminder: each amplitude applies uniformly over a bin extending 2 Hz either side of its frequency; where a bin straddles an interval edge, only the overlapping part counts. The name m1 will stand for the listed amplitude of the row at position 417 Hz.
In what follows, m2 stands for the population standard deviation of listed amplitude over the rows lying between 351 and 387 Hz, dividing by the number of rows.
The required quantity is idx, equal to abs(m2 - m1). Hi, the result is 8.4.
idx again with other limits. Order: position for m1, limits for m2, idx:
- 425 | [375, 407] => 8.8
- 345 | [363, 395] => 9.6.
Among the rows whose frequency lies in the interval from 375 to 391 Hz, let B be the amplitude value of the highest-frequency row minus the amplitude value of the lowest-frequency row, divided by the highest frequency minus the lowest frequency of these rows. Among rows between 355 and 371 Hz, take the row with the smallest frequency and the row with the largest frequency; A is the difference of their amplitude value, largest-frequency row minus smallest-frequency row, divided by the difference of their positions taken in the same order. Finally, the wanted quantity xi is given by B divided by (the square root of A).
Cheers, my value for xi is -0.005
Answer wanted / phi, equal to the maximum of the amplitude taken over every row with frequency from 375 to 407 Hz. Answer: 9.798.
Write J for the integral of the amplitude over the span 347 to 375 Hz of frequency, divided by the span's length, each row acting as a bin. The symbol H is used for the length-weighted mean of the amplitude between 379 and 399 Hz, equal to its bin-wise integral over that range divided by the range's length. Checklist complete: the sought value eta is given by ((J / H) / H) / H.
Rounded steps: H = 9.5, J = 9.00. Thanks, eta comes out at 0.0104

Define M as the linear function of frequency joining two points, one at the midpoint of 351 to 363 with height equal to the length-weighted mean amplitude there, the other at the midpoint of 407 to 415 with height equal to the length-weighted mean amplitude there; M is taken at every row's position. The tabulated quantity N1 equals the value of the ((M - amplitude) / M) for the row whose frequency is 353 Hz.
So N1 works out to -0.07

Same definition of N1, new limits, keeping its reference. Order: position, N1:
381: -0.05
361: -0.02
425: 0.04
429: 0.06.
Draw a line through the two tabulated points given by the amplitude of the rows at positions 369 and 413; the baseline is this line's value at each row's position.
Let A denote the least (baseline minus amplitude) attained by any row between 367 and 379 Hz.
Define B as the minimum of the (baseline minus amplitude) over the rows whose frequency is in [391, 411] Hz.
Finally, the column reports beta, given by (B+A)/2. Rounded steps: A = -0.11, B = -0.48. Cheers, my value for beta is -0.296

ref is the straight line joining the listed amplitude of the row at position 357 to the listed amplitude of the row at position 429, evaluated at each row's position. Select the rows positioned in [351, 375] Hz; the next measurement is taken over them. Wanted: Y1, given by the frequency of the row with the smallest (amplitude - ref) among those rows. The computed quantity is 357 Hz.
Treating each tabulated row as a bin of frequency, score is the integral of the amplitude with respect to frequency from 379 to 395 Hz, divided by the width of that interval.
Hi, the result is 9.5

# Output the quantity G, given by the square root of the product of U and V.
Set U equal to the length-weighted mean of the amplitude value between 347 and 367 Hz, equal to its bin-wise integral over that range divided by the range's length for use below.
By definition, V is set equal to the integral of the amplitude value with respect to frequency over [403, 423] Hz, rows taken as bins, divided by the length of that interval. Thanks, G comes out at 8.99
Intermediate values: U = 8.84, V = 9.1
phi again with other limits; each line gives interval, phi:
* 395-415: 9.655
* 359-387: 9.559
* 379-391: 9.534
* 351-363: 9.014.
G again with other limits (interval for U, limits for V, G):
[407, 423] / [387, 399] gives 9.34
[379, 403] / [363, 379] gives 9.44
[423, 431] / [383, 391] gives 9.18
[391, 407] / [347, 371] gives 9.28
